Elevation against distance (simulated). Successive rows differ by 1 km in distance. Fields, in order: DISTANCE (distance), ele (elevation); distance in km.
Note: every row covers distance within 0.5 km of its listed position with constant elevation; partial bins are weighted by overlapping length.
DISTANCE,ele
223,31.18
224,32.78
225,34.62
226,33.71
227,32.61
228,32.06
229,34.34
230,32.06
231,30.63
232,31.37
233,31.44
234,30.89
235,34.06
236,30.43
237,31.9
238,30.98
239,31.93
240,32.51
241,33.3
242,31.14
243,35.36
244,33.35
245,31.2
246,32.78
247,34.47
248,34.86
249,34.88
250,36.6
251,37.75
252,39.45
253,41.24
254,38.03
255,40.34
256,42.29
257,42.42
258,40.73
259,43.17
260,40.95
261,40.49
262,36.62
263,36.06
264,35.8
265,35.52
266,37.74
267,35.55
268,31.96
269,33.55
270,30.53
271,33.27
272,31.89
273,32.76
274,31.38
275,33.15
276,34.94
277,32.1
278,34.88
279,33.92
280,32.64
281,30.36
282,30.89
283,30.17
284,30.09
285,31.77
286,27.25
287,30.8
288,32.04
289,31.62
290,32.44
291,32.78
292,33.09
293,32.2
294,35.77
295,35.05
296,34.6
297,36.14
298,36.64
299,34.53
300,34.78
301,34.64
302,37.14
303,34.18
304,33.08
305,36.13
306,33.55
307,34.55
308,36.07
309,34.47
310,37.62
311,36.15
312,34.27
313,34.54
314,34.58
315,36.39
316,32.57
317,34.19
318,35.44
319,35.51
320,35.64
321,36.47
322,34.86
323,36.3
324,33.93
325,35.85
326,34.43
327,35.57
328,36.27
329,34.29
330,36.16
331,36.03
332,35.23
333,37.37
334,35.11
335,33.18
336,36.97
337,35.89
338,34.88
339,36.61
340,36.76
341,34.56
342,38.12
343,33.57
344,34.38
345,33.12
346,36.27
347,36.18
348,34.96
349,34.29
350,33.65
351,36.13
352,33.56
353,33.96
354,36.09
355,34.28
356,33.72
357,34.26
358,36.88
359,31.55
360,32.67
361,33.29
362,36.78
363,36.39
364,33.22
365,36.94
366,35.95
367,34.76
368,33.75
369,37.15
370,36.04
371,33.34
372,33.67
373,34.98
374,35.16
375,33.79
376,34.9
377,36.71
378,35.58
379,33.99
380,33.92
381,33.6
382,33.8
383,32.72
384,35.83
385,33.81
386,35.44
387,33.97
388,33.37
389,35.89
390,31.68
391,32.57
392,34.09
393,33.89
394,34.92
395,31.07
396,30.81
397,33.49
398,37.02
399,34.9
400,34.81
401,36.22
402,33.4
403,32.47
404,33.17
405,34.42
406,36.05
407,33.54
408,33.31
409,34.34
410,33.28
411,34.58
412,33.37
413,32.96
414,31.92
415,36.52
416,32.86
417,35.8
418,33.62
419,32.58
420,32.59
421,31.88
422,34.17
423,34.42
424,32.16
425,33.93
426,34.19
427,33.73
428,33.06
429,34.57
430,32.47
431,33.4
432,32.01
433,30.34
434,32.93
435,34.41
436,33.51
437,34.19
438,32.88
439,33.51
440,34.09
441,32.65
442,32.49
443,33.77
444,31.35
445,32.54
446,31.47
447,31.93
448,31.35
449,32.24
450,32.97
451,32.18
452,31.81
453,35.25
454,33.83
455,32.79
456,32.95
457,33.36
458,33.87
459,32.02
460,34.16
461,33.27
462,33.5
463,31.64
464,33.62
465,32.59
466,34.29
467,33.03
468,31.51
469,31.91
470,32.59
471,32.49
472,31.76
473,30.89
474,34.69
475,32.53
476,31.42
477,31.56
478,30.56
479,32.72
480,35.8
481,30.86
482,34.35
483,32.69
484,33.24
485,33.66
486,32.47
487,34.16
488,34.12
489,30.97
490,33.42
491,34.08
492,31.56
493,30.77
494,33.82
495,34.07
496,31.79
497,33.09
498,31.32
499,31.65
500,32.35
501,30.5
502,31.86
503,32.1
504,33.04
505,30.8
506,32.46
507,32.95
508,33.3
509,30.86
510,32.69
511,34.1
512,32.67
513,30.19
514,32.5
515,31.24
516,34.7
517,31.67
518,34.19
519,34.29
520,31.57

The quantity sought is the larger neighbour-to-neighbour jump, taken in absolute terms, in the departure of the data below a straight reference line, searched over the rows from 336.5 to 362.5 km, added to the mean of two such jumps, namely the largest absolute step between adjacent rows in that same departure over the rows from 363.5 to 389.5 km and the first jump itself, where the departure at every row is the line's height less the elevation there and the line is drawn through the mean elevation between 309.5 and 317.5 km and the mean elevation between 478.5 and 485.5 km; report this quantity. 9.8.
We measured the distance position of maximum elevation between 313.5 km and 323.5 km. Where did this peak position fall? 321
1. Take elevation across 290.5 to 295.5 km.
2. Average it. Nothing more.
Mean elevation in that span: 33.8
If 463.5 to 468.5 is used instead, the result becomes 33.0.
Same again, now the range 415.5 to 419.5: 33.7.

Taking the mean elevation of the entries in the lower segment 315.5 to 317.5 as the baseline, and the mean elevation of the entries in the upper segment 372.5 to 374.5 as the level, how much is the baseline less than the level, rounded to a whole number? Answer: 2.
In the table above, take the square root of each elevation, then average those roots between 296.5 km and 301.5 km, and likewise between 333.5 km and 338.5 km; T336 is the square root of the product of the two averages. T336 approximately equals 5.94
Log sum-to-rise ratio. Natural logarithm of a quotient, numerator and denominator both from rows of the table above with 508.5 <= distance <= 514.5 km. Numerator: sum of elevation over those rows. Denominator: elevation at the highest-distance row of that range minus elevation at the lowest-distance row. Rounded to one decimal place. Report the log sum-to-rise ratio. 4.8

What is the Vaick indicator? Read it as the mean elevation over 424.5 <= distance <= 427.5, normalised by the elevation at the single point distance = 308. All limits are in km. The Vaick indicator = 0.94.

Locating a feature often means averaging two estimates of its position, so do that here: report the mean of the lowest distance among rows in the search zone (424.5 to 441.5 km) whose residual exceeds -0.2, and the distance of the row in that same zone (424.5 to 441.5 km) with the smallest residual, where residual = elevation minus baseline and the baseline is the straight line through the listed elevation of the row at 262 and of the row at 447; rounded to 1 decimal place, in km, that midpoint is 429.0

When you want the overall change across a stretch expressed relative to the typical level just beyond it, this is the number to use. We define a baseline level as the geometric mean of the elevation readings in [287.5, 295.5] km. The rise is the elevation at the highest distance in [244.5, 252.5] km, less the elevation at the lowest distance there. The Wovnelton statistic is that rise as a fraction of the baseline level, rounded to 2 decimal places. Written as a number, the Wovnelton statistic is 0.25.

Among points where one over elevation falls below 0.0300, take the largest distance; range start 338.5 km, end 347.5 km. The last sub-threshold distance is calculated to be 347 km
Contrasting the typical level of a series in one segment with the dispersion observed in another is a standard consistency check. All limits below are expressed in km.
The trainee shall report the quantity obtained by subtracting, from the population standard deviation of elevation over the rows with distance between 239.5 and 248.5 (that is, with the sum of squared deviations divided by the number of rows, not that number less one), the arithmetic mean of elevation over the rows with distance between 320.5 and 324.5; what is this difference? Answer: -34.0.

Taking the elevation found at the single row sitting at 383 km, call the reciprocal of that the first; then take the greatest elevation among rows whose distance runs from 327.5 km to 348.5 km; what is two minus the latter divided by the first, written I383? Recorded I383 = -1245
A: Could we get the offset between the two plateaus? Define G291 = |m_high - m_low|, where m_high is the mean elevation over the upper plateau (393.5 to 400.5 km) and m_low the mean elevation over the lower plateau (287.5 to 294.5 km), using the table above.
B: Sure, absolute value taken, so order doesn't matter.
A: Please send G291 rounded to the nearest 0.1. 1.0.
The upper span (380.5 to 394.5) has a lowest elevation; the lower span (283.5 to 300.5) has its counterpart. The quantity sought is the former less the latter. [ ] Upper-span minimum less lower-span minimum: 4.4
